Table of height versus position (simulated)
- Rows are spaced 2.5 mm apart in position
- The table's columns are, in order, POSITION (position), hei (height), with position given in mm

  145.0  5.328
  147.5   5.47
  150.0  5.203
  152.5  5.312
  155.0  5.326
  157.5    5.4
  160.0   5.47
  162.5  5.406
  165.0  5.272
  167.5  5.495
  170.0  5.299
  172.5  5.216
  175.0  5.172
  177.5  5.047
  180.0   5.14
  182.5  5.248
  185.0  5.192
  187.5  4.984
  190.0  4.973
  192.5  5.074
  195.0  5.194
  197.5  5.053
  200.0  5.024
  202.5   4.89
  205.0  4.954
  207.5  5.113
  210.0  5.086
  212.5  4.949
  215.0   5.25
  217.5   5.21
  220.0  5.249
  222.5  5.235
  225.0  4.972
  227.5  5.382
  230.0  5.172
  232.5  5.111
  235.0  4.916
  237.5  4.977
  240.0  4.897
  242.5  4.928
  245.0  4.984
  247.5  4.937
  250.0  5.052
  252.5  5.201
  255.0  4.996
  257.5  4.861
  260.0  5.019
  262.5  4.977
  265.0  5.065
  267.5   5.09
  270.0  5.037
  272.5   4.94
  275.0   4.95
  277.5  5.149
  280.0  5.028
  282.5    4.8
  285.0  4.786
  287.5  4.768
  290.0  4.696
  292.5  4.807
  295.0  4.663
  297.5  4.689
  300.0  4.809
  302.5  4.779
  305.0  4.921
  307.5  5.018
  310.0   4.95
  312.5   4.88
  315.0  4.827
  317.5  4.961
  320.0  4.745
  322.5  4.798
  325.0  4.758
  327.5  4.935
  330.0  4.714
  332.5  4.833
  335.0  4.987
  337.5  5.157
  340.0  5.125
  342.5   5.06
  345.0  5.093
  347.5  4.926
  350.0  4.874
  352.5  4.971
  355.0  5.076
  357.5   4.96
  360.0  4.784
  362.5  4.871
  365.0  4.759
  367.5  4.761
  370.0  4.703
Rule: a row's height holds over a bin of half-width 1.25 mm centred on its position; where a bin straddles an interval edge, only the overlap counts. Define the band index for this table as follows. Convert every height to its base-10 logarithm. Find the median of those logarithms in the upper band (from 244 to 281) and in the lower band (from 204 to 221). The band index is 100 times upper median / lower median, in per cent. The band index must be 98.9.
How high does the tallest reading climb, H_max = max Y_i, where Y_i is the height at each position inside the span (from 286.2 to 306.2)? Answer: 4.921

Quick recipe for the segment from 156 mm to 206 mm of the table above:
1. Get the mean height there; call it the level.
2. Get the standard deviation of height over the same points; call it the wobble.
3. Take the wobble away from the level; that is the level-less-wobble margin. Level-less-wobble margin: 5.00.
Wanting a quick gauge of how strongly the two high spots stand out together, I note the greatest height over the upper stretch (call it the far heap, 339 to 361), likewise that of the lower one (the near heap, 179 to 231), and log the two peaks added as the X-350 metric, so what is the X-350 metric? 10.5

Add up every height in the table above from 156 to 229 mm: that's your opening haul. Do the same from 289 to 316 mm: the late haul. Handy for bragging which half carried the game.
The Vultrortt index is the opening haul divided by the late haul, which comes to 2.8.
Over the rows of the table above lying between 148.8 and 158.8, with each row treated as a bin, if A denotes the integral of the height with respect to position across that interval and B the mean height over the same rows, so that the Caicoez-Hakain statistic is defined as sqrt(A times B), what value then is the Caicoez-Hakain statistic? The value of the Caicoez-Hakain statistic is 17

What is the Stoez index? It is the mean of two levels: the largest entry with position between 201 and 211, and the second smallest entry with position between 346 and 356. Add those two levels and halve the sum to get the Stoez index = 5.02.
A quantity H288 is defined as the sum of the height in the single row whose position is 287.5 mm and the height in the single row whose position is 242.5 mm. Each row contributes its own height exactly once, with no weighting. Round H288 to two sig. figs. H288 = 9.7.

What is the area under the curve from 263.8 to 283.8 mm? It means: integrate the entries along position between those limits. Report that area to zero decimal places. 100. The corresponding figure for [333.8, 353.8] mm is 100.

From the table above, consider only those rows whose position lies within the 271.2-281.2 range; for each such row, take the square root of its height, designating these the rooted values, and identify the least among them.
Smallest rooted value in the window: 2.22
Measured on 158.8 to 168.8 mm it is 2.30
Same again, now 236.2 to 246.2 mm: 2.21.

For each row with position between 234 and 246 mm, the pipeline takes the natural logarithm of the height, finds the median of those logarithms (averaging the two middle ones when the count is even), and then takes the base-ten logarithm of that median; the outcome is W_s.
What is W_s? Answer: 0.203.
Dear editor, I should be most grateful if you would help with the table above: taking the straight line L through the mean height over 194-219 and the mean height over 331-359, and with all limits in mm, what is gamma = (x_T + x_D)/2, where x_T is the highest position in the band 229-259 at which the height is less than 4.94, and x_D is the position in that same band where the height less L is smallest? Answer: 257.5 mm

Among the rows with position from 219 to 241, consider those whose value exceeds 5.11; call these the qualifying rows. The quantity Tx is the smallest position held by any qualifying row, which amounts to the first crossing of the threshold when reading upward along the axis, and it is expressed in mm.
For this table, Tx 220.0 mm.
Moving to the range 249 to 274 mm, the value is 252.5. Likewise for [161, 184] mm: 162.5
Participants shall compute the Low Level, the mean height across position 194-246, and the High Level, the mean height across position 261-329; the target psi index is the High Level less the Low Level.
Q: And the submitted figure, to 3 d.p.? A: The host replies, -0.191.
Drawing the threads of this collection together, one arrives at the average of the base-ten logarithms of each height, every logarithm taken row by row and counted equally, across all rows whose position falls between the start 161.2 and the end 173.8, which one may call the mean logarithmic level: 0.727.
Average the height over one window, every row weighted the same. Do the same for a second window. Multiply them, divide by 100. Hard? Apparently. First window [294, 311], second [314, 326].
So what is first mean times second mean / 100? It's 0.233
